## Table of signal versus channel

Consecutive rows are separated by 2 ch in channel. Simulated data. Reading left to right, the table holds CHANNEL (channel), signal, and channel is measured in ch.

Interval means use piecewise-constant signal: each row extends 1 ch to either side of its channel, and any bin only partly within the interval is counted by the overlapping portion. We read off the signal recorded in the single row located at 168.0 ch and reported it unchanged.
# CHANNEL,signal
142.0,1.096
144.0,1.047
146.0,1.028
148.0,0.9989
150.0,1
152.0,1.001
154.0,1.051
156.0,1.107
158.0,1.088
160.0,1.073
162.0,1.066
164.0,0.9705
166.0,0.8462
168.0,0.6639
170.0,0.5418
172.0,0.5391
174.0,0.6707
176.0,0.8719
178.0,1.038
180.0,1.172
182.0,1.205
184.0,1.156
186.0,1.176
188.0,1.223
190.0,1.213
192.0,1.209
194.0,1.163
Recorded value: 0.6639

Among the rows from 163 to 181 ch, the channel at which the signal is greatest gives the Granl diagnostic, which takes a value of 180.0 ch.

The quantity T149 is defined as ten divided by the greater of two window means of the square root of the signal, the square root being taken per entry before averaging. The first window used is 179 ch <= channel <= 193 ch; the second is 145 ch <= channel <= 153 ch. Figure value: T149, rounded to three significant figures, 9.15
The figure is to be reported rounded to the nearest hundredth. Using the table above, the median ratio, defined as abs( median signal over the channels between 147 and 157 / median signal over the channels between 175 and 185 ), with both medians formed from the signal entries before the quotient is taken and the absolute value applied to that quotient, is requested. 0.87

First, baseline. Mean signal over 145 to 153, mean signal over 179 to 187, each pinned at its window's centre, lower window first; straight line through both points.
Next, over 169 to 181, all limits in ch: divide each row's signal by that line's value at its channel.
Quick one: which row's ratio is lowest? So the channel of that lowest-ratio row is 172.0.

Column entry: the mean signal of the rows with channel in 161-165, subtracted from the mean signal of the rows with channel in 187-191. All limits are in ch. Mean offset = 0.20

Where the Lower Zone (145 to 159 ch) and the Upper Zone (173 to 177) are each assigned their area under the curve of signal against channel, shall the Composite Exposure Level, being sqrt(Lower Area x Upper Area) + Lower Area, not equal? 21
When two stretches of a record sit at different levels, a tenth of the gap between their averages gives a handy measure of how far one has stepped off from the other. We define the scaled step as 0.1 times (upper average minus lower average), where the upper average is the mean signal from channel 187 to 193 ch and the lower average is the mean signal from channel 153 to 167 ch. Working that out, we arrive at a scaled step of 0.019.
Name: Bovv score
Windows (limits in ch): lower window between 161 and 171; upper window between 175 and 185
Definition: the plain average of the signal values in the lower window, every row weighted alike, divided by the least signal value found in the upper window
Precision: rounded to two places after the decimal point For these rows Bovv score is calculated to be 0.94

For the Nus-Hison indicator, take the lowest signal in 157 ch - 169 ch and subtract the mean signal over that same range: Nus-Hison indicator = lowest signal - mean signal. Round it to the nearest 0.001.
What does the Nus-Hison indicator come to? -0.287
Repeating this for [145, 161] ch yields -0.044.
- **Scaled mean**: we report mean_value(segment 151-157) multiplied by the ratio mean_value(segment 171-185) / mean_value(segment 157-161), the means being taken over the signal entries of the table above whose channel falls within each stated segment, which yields 0.93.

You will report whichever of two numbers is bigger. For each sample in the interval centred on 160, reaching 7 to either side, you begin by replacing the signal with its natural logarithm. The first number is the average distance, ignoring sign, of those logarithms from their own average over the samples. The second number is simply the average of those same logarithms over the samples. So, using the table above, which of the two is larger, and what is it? 0.07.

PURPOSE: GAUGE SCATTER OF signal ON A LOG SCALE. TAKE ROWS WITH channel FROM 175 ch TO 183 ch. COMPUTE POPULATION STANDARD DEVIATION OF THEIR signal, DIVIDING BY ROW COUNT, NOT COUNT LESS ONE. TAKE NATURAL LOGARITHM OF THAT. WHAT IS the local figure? -2.0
